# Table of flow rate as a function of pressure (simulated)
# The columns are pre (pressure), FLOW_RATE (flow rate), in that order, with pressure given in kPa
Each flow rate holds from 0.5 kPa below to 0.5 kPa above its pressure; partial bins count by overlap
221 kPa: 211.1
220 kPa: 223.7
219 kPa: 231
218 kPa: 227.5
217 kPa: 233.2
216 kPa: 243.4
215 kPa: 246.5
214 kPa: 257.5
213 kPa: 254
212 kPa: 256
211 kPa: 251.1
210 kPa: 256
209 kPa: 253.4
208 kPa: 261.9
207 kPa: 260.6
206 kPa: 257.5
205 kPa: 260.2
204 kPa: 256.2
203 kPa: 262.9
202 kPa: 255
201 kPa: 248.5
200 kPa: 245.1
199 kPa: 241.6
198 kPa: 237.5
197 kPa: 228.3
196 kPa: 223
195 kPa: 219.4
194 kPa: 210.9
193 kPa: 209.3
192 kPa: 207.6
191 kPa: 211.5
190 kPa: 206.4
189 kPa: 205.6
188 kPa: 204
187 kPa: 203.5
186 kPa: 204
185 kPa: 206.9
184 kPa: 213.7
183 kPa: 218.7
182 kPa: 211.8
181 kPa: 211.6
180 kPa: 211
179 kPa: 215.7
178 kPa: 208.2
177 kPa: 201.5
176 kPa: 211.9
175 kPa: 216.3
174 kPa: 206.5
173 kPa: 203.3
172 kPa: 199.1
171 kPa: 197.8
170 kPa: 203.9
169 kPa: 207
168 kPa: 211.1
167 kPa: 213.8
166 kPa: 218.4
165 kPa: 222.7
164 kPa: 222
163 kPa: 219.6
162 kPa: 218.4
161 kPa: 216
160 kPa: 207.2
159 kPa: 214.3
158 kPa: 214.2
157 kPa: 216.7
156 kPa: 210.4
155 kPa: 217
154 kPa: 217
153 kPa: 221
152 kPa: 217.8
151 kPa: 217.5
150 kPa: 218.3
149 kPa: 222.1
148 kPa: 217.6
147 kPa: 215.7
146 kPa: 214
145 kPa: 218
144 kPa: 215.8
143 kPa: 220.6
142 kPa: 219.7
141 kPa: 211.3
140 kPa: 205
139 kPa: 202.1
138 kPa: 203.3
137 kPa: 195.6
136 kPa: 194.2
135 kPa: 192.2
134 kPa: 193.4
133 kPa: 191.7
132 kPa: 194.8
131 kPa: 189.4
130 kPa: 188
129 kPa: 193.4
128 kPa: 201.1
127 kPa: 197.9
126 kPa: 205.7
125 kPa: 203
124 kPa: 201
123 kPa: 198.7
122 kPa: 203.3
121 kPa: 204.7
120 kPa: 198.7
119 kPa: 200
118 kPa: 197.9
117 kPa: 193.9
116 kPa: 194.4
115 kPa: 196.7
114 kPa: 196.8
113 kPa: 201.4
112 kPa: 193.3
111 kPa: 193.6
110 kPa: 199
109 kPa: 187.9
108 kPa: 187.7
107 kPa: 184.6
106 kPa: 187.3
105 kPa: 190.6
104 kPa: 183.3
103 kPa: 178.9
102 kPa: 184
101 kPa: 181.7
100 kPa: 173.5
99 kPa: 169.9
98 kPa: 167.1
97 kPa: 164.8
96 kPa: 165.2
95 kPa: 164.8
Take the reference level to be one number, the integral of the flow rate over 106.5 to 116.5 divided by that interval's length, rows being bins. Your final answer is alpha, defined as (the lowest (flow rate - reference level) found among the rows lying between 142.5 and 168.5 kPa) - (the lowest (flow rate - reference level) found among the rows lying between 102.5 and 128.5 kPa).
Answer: 28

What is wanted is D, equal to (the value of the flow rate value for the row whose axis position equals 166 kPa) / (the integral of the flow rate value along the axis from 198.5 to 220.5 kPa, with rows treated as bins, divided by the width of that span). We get 0.88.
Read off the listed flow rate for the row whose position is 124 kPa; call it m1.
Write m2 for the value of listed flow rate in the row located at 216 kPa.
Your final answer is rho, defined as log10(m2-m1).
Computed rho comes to 1.6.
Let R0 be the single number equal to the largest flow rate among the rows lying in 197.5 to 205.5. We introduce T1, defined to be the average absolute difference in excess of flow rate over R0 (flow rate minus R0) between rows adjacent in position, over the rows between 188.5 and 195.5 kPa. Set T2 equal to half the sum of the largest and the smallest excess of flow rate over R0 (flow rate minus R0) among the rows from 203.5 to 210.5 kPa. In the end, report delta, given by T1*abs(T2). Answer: 19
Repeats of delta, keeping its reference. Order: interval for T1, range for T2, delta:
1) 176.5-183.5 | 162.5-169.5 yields 213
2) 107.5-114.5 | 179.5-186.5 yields 255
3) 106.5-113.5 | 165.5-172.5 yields 258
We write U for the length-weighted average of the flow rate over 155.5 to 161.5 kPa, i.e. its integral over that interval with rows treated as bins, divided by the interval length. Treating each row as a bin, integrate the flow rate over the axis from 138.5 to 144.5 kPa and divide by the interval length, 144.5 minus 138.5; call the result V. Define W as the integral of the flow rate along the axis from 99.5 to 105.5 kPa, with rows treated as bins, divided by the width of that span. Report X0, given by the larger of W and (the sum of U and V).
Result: 426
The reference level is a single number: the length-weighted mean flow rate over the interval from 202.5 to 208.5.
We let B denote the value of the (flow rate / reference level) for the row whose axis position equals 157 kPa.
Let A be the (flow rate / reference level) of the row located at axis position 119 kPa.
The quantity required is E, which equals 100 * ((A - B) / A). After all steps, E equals -8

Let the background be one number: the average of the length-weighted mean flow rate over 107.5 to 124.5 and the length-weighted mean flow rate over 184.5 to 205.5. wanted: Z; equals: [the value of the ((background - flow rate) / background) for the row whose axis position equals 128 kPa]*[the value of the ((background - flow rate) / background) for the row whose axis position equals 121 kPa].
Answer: 0.002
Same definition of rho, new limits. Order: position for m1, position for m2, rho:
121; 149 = 1.2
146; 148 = 0.6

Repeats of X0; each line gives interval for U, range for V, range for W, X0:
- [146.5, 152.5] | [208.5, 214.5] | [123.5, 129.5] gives 473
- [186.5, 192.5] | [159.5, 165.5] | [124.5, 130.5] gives 424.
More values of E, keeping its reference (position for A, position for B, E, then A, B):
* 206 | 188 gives 21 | 0.99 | 0.78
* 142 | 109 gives 14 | 0.85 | 0.72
